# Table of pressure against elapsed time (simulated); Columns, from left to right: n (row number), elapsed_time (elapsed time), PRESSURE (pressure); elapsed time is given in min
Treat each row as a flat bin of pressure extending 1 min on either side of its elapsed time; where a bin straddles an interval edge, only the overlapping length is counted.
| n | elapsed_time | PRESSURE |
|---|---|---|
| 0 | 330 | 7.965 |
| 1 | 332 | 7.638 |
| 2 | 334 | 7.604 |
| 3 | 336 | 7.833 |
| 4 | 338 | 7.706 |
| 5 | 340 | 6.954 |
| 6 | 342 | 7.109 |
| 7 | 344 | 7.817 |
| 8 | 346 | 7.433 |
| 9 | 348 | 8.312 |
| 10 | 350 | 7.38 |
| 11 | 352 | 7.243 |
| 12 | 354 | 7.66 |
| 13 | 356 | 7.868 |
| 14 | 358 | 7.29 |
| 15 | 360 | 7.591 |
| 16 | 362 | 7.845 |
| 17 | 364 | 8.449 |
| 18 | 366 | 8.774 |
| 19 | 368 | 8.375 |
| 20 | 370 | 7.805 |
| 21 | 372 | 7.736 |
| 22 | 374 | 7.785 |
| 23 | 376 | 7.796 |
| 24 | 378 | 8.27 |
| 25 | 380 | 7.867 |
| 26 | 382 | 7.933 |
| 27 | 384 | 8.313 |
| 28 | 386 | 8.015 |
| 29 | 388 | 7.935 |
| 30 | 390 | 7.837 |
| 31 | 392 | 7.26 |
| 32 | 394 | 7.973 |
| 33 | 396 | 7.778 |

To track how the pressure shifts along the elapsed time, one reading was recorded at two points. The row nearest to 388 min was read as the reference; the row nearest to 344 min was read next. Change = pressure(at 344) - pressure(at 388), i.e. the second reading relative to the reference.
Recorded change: -0.1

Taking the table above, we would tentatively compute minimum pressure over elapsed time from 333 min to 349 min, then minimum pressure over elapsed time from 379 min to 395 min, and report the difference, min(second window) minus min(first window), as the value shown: 0.31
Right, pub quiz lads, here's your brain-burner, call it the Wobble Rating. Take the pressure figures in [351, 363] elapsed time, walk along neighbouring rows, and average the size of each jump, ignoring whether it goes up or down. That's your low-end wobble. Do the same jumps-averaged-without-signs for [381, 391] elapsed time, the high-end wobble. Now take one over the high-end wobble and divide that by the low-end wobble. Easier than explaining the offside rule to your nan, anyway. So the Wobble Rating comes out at 13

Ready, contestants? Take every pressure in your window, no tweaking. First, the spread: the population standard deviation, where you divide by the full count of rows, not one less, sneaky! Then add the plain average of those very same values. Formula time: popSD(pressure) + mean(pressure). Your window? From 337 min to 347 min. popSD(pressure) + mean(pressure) 7.74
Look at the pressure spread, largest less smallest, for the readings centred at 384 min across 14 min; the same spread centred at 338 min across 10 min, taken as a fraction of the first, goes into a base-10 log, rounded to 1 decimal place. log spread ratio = 0.3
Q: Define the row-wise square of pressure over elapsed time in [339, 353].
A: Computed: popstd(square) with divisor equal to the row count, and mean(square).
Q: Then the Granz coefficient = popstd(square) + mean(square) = 62.5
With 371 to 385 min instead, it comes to 66.9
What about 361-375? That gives 72.2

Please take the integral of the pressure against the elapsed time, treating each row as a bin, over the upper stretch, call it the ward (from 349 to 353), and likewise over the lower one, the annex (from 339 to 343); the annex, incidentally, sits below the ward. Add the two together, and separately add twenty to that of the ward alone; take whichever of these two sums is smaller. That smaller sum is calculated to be 49.2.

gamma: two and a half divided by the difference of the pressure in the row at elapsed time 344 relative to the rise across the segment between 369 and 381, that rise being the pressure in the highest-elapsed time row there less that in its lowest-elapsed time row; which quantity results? 0.32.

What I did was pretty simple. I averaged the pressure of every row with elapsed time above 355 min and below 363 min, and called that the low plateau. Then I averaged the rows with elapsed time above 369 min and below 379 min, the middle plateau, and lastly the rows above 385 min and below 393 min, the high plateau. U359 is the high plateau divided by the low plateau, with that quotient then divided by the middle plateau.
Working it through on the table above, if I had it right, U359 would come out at 0.129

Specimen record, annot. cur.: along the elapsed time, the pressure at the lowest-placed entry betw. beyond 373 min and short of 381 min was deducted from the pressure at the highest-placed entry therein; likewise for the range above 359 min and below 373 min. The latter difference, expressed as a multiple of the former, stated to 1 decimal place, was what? 1.8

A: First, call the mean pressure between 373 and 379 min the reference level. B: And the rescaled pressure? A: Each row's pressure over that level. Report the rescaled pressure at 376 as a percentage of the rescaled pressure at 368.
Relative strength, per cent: 93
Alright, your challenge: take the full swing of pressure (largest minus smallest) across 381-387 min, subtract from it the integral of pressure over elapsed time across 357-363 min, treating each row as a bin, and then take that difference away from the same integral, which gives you 90.5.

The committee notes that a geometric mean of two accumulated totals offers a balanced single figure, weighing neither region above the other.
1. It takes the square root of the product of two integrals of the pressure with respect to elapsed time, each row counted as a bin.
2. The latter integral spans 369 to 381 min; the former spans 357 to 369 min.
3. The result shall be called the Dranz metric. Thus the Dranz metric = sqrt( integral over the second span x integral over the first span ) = 96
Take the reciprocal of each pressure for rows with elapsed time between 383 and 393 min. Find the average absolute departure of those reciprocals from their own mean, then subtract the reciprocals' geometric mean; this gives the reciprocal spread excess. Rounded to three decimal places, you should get -0.123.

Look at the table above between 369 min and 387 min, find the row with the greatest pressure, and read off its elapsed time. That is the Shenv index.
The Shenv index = 384 min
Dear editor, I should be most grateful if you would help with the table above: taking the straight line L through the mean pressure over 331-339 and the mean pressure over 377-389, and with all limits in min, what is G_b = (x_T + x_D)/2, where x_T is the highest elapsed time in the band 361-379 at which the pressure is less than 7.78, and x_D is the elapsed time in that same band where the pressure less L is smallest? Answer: 372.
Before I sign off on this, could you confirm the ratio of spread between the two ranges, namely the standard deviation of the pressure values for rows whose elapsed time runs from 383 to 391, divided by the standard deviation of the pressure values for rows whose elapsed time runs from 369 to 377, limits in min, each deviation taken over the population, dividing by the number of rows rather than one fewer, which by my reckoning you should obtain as 6.7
